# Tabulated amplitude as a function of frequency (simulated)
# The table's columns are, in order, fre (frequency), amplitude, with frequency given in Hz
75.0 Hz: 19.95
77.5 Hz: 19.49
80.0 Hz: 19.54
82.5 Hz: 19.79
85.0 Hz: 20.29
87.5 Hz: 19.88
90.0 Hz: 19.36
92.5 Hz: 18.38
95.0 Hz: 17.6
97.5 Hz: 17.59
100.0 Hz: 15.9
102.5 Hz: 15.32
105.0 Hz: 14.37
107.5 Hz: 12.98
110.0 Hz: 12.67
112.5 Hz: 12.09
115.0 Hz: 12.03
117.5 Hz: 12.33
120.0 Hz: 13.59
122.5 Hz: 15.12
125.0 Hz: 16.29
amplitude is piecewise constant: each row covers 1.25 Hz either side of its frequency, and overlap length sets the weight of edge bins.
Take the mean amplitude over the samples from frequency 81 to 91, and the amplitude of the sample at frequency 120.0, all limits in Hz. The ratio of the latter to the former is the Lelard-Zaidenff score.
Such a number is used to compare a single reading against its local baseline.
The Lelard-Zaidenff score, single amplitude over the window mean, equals 0.69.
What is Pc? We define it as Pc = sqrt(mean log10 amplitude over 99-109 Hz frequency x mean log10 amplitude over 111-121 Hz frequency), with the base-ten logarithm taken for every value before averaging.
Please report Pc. 1.13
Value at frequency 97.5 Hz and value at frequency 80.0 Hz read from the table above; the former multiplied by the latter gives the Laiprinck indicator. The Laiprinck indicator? 344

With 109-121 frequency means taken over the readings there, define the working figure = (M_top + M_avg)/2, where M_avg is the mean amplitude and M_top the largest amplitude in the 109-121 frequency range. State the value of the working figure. 13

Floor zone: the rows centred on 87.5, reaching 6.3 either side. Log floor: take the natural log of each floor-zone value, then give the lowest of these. 2.9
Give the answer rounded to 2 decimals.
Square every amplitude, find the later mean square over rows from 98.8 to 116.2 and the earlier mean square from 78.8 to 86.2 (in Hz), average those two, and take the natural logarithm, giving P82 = 5.67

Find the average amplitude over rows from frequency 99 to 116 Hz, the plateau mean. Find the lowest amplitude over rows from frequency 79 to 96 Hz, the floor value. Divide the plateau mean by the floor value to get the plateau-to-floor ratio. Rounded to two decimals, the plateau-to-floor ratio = 0.77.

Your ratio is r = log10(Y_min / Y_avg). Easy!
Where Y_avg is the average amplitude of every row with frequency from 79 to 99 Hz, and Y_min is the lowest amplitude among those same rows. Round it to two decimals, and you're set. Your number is -0.03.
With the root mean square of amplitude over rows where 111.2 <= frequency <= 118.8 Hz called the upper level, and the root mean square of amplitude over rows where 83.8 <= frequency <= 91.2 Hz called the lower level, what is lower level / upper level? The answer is 1.6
